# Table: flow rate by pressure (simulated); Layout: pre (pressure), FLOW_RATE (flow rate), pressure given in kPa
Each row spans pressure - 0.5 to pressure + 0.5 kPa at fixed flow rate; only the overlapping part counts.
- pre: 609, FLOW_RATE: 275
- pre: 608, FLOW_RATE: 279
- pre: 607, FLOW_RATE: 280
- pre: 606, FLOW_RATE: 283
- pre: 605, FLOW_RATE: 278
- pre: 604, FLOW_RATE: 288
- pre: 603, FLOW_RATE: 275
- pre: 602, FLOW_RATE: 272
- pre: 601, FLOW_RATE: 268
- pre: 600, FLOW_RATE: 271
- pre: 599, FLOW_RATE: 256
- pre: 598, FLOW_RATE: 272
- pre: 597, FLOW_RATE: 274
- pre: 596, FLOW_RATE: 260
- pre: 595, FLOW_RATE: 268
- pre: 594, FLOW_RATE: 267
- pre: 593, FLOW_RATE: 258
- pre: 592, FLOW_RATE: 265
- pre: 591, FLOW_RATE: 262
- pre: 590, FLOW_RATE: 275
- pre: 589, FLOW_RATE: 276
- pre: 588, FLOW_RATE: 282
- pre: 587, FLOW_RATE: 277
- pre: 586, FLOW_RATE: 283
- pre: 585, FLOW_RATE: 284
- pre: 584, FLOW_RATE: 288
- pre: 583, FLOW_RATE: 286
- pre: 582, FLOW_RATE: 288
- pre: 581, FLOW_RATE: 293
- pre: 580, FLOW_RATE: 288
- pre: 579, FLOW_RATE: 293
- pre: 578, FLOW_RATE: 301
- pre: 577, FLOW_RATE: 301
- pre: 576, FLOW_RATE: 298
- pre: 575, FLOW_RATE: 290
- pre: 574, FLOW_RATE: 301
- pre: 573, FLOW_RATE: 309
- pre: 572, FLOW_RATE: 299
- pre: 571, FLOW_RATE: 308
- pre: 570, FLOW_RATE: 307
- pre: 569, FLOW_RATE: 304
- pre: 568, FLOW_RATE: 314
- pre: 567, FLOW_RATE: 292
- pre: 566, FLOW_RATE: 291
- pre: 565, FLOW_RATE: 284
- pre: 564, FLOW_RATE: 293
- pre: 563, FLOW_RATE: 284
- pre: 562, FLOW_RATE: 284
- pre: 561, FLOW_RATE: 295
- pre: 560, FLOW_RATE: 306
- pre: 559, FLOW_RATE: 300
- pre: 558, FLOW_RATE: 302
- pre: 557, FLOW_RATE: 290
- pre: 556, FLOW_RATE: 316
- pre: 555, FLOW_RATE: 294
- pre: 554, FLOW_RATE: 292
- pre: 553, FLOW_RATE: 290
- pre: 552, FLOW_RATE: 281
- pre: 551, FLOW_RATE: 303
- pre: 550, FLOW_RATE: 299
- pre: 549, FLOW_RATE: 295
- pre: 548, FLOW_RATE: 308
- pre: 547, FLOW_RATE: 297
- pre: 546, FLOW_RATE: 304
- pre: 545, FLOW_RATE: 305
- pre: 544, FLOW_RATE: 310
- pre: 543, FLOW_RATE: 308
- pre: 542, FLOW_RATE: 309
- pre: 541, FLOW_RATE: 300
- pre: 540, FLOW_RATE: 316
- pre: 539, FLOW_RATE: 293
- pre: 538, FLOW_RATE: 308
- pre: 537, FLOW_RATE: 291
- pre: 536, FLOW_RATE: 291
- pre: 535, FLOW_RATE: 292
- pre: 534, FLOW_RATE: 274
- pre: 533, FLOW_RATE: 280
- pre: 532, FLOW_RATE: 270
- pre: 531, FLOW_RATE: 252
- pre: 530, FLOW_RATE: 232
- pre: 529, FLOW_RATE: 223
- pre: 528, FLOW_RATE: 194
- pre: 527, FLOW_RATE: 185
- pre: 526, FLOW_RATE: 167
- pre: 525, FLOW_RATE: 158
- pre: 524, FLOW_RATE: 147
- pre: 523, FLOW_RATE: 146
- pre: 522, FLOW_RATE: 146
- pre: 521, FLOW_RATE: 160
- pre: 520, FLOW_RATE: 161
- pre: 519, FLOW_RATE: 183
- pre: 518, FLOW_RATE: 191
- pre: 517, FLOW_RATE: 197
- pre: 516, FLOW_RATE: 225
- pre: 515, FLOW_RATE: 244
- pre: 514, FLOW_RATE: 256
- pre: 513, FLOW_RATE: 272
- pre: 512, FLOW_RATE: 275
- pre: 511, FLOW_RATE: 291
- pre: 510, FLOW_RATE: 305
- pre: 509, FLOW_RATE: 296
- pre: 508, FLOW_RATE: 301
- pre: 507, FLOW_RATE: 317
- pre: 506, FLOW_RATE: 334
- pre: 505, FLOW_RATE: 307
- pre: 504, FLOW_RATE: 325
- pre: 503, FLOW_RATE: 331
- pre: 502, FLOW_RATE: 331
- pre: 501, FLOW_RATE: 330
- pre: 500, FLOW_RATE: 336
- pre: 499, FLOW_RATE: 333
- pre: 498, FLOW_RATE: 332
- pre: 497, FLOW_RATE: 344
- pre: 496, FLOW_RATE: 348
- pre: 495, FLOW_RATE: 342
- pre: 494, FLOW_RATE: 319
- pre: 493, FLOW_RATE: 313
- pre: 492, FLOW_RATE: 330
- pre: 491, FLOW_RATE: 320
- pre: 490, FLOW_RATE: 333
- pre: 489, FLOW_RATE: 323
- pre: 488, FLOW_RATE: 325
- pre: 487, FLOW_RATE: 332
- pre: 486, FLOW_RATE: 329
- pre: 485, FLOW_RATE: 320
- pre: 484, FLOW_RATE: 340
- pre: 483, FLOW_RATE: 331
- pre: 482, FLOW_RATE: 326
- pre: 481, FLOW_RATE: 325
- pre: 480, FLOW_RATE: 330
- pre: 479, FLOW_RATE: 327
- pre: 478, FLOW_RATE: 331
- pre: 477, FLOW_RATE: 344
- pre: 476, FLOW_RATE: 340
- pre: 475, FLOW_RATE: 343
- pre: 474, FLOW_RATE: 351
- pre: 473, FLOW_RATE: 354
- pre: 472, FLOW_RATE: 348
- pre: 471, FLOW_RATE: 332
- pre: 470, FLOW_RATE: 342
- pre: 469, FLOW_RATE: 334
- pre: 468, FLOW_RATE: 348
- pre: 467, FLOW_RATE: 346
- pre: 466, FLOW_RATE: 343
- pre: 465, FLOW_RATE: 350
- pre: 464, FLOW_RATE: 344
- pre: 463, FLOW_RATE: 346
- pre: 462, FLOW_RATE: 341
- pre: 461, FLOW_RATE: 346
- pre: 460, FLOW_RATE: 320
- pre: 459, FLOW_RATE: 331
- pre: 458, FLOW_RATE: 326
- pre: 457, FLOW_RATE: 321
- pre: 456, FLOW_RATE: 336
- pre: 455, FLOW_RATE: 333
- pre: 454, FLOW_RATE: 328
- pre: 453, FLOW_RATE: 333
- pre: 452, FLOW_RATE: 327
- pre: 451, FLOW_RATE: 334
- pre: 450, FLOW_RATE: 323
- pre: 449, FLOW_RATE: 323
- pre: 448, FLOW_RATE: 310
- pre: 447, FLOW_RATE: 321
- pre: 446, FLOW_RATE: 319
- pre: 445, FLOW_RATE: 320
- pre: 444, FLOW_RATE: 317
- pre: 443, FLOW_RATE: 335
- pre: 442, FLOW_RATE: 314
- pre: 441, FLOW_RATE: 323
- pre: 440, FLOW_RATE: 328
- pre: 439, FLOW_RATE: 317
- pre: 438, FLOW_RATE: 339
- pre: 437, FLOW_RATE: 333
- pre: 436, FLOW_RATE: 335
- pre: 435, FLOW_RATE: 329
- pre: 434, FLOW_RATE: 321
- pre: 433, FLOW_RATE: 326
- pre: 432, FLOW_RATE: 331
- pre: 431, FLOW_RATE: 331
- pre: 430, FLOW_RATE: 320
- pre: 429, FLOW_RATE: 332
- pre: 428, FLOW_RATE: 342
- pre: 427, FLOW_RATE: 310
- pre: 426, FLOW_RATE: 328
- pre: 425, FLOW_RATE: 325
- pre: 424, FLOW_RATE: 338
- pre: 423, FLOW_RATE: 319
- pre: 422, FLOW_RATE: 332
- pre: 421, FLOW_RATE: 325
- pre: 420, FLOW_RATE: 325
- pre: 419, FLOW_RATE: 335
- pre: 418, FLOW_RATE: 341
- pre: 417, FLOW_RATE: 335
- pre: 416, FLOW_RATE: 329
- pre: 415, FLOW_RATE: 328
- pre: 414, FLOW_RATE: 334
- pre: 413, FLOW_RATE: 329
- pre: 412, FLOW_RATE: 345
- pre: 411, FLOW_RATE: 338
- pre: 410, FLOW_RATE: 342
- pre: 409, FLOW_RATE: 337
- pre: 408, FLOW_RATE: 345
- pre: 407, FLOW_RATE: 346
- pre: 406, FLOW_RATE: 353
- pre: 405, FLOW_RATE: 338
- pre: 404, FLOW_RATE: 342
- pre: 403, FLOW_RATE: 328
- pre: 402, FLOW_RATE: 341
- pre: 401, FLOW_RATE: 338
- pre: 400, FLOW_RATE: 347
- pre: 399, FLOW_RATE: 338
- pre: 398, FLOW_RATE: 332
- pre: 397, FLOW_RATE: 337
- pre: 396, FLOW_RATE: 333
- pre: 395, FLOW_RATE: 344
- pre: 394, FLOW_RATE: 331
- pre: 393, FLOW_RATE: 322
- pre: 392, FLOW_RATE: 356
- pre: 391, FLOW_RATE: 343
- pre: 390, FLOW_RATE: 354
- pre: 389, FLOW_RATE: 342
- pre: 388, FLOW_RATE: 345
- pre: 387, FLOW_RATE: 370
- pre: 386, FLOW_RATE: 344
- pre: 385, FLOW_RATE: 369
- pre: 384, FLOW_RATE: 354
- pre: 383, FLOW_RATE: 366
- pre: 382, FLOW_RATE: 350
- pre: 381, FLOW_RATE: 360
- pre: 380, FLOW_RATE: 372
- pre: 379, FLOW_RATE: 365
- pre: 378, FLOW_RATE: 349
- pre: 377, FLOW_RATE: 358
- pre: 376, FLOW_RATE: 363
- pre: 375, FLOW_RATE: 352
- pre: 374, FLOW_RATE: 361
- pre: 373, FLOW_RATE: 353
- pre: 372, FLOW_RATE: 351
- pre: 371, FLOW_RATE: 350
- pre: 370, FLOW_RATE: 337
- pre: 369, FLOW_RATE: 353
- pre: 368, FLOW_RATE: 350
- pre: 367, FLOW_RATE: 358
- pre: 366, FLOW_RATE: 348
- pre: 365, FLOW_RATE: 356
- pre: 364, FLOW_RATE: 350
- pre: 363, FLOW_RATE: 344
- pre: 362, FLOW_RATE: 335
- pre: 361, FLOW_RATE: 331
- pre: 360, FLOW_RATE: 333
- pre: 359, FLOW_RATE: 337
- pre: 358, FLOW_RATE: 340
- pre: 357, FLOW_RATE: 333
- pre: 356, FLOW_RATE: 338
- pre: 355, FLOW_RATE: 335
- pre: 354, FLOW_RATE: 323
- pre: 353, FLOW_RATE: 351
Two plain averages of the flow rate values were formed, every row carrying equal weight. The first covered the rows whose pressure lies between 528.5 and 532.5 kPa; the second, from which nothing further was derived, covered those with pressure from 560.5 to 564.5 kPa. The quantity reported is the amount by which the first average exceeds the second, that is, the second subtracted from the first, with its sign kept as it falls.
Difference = -45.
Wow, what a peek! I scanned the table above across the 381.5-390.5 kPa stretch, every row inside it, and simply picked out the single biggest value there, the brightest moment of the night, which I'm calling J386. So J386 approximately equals 370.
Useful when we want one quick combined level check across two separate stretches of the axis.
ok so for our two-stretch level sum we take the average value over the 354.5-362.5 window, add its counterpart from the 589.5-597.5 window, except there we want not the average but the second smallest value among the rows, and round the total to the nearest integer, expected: 595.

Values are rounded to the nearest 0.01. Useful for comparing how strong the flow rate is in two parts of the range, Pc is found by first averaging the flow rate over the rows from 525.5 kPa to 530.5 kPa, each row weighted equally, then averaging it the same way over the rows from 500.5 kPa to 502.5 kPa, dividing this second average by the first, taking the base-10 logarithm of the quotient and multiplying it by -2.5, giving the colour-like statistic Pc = -0.54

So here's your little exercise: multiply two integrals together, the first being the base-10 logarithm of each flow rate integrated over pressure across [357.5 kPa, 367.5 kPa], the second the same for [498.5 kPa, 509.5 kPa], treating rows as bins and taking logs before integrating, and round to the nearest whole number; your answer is 699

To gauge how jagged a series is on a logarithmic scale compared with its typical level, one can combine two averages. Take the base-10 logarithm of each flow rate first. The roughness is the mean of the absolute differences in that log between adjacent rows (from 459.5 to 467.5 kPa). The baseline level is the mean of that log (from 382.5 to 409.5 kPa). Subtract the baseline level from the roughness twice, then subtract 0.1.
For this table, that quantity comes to -5.16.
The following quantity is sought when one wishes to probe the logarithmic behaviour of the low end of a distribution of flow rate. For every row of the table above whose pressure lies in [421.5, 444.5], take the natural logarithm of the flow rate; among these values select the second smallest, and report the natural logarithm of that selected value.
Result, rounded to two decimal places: 1.75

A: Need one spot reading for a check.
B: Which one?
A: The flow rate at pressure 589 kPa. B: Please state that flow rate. 276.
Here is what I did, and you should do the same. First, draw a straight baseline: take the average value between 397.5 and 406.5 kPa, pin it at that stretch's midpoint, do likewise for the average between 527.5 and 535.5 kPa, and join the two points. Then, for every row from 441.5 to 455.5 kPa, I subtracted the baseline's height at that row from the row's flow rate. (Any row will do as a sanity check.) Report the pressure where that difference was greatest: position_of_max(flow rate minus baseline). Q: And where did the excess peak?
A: 455 kPa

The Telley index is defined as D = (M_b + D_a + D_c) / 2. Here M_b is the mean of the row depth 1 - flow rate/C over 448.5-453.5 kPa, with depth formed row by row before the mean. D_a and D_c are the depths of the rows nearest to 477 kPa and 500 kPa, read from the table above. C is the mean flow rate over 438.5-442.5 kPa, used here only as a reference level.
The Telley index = -0.073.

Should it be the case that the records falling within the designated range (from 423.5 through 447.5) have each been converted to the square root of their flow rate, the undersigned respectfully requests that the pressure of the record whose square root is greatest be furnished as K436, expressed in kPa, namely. 428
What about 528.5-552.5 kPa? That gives 540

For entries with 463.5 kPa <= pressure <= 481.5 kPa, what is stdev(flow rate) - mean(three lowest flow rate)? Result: -319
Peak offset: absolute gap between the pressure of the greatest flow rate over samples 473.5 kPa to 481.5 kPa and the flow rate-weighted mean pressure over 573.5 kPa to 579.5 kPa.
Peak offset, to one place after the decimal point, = 102.5 kPa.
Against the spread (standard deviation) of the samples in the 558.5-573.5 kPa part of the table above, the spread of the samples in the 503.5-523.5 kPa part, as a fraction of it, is 6.6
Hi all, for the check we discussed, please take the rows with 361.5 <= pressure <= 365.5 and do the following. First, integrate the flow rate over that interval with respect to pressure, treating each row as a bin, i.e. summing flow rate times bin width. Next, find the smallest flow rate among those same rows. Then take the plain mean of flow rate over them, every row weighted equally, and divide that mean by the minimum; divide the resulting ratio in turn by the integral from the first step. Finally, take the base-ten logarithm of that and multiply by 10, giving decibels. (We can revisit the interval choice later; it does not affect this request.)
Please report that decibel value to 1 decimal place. -31.3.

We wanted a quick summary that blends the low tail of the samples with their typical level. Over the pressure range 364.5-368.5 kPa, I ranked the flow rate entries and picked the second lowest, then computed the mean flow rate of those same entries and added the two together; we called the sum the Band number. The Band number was 703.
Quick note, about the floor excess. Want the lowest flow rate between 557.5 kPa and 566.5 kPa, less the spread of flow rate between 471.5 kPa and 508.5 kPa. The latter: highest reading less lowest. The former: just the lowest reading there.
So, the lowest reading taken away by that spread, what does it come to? 231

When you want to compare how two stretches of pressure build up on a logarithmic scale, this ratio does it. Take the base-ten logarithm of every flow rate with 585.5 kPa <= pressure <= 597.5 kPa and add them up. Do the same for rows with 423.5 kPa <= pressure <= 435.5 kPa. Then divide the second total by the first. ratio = 1.03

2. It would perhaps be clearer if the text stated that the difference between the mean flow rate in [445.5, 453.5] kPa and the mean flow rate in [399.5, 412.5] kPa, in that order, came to -18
